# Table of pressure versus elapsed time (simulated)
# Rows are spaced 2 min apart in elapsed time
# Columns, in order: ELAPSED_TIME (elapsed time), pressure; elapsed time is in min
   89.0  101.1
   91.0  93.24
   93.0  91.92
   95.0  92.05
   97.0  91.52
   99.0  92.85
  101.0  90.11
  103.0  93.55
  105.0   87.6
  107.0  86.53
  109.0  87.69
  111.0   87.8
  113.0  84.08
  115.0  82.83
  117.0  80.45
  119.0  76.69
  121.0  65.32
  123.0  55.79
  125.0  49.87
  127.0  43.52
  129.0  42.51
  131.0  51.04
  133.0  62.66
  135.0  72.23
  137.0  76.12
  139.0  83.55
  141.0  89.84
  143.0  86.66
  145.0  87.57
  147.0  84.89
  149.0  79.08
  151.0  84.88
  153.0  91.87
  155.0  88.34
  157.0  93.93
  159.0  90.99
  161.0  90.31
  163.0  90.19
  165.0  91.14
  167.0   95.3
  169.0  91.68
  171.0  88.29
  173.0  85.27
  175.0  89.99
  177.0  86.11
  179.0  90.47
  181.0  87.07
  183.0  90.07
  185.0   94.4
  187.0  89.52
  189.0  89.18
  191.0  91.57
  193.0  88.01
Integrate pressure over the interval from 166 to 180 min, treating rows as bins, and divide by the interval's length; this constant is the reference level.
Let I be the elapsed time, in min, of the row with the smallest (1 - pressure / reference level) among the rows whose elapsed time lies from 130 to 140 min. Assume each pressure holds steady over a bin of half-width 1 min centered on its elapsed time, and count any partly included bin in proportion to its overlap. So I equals 139.0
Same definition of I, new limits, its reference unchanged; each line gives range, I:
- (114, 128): 115.0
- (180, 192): 185.0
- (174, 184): 179.0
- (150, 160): 157.0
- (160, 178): 167.0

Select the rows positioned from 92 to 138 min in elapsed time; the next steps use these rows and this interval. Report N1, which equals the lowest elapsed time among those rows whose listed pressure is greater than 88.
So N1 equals 93.0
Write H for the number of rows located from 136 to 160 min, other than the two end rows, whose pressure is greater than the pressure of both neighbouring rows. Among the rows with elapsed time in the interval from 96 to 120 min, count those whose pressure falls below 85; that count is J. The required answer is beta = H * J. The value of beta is 16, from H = 4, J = 4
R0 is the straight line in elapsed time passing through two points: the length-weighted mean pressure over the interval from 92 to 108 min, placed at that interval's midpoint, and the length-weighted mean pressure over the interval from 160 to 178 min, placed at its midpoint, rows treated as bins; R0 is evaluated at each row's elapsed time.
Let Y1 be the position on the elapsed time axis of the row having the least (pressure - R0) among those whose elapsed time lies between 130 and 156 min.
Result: 131.0 min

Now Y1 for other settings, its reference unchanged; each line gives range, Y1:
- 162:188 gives 173.0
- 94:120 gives 119.0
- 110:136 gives 129.0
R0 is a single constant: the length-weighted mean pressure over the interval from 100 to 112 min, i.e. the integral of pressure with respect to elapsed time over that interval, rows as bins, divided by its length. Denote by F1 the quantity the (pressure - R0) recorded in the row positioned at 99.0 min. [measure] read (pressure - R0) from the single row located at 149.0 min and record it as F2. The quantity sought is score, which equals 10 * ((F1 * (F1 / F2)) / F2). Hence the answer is 1.6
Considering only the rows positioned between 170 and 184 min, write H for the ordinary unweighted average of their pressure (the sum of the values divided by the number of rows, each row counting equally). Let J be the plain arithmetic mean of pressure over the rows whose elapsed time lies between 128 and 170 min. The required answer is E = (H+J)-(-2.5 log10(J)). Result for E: 175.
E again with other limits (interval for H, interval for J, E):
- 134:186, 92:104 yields 185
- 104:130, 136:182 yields 164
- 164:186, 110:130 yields 161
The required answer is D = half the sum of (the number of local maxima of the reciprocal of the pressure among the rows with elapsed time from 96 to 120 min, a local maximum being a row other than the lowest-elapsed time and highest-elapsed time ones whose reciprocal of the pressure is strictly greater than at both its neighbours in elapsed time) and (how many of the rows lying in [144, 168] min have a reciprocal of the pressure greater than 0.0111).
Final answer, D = 3.5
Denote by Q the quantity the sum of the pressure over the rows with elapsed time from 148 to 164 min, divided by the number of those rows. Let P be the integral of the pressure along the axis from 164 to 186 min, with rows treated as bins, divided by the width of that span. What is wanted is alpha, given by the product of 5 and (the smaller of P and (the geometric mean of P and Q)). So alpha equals 447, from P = 90.0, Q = 89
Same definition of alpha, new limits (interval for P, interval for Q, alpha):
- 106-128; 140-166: 364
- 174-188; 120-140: 368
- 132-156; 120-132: 325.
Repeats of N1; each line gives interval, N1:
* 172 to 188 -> 175.0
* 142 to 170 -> 153.0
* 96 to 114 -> 97.0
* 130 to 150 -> 141.0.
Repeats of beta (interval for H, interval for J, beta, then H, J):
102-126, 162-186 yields 0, 1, 0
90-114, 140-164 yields 12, 4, 3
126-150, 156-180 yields 0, 2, 0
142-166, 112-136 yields 36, 3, 12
